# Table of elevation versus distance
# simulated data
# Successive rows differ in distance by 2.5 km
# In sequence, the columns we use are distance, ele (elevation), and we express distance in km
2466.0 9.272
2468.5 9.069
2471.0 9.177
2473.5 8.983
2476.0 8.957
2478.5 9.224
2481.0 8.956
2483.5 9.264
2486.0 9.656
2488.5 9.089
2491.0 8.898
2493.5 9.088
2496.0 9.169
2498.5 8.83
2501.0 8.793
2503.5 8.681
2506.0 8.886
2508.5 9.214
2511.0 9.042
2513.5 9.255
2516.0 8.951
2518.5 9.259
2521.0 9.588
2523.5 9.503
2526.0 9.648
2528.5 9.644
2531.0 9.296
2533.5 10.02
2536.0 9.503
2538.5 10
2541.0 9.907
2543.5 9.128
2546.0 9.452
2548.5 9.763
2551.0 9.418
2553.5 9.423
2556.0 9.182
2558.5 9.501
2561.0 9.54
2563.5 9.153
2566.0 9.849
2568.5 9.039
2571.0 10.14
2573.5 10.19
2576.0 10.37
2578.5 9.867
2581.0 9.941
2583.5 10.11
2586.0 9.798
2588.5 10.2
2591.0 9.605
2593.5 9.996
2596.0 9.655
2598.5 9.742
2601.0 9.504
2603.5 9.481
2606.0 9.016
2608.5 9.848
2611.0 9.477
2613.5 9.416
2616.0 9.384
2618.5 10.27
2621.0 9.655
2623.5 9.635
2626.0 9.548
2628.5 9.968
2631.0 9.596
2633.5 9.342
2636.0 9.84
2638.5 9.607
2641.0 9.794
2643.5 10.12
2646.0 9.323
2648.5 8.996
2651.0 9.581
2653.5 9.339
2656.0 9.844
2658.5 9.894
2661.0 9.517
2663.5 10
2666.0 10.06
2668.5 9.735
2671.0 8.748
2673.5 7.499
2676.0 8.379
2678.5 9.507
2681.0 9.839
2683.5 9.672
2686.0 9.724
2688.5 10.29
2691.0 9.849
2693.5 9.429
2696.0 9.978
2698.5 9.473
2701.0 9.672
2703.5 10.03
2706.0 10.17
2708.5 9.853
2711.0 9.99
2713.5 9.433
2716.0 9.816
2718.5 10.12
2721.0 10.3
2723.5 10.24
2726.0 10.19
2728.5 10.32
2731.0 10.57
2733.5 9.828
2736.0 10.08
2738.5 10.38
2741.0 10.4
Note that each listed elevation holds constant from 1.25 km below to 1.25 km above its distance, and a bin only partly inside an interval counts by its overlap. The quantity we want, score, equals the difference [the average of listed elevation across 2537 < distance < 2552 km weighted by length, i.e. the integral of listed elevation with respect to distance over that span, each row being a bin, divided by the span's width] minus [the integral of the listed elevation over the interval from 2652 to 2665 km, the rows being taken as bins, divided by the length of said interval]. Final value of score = -0.1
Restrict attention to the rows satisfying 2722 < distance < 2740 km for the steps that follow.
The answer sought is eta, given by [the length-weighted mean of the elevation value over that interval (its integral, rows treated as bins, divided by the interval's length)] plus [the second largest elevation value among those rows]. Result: 20.6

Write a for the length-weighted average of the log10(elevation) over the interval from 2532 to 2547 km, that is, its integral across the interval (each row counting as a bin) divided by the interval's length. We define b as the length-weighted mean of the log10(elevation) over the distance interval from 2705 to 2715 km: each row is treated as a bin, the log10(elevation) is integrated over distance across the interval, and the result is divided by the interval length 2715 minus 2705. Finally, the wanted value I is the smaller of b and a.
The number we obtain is 0.98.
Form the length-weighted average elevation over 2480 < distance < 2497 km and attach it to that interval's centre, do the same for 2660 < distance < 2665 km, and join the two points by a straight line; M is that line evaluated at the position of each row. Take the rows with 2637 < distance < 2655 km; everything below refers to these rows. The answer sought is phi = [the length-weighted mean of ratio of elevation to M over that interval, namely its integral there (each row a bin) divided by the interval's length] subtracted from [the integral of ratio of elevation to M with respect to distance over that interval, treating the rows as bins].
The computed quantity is 16.7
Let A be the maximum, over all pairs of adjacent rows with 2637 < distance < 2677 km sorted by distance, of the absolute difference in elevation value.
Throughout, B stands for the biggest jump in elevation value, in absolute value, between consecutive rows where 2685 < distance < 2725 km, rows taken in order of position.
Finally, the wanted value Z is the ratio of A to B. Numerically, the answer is 2.2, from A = 1.25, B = 0.6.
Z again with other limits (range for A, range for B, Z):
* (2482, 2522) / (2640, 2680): 0.5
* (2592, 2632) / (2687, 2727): 1.6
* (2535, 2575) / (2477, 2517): 1.9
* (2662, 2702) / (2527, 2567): 1.6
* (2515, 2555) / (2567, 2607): 0.7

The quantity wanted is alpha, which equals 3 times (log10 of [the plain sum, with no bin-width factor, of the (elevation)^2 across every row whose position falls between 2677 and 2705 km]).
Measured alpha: 9.1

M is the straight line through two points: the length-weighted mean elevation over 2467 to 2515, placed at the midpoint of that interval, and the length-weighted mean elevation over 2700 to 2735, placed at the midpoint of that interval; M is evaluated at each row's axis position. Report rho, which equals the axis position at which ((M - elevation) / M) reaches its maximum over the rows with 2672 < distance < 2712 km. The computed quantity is 2673.5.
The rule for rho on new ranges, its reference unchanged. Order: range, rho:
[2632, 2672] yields 2671.0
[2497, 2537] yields 2503.5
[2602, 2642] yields 2606.0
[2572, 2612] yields 2606.0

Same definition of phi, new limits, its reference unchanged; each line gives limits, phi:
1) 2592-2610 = 17.1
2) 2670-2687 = 14.7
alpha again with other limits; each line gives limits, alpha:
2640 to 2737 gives 10.7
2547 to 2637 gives 10.6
